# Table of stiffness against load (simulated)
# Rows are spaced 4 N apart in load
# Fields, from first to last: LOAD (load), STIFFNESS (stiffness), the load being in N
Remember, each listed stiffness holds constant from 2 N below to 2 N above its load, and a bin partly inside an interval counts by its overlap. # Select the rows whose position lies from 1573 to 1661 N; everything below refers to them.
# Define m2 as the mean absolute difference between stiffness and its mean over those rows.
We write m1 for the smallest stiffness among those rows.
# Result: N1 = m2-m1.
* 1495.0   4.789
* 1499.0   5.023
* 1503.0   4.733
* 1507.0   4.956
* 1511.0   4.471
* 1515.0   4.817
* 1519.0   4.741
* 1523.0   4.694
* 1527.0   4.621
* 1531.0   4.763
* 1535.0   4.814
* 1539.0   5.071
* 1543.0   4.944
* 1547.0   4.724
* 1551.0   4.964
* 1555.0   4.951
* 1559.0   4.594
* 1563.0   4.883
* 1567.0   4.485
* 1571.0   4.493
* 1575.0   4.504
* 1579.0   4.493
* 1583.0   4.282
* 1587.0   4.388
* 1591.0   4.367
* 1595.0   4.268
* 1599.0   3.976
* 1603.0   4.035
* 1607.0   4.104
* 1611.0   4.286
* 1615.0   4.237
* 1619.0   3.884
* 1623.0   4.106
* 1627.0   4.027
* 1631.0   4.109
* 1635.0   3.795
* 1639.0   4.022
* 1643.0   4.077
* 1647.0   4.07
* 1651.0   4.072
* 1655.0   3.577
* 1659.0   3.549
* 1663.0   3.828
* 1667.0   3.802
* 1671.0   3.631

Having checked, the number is -3.36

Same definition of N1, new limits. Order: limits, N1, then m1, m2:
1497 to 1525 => -4.34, 4.471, 0.13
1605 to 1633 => -3.80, 3.884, 0.09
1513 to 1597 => -4.07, 4.268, 0.20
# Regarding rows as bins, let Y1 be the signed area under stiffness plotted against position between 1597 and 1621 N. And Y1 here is 98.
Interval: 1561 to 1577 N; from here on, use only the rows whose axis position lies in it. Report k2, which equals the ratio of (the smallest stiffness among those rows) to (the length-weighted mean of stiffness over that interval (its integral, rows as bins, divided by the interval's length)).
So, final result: 0.977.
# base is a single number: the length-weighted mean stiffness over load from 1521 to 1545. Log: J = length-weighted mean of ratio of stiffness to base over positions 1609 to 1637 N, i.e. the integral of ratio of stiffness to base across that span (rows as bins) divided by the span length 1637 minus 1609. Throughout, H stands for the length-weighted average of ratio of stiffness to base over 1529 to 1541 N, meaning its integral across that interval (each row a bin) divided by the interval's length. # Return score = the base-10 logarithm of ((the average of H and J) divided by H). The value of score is -0.04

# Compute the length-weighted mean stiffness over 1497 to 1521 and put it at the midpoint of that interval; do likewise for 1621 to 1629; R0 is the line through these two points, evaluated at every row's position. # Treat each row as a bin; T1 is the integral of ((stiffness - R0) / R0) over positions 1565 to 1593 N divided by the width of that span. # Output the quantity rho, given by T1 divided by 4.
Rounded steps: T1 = 0.02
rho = 0.004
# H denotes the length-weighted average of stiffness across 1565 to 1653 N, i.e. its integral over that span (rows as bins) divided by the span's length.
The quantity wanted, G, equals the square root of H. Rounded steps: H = 4.2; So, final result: 2.05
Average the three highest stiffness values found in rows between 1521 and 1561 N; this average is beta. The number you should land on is 5.00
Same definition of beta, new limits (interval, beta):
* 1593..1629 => 4.26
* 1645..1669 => 3.99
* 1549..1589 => 4.93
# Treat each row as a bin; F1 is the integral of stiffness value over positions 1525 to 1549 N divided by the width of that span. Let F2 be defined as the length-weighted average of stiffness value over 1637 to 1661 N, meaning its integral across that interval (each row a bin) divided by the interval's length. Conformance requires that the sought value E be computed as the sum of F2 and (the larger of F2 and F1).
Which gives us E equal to 8.7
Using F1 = 4.82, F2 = 3.9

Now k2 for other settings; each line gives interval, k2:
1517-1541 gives 0.966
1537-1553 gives 0.959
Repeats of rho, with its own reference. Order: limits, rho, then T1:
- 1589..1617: -0.001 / -0.01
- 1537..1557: 0.021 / 0.08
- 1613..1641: -0.002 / -0.01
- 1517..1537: 0.003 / 0.01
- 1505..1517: -0.002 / -0.01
